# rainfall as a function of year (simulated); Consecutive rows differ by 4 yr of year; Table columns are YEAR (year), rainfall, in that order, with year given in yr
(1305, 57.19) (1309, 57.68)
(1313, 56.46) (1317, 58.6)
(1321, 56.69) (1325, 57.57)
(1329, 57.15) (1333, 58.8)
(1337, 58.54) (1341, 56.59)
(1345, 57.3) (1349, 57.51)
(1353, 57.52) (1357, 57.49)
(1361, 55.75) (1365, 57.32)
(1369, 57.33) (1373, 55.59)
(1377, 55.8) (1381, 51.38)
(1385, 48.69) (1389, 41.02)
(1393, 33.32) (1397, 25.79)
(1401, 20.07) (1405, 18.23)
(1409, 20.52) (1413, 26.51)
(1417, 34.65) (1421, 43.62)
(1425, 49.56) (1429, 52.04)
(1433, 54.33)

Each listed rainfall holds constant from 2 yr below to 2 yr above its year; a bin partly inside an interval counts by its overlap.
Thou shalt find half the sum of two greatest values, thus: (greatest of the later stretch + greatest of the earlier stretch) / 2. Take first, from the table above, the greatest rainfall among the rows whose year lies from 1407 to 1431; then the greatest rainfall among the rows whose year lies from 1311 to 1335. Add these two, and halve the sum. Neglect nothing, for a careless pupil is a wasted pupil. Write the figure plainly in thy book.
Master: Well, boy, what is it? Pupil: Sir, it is 55.4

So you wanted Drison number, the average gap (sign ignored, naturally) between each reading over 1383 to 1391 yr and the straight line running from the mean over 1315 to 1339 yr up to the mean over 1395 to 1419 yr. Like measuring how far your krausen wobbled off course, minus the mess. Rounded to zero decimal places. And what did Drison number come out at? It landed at 12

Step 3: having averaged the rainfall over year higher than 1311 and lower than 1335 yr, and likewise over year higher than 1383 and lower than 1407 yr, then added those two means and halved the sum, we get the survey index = 44.4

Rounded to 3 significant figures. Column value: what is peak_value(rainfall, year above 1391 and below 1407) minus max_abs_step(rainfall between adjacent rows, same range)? 25.8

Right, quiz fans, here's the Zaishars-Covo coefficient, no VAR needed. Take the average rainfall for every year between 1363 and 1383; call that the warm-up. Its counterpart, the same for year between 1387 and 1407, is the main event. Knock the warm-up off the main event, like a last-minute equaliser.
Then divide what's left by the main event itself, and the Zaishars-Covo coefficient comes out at -1.00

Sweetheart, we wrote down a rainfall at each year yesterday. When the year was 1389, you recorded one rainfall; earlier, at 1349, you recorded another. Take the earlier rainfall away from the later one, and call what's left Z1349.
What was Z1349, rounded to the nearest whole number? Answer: -16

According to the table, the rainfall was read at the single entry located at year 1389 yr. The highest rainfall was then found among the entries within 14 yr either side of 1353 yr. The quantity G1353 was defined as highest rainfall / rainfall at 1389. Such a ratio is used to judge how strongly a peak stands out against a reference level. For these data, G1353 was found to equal 1.4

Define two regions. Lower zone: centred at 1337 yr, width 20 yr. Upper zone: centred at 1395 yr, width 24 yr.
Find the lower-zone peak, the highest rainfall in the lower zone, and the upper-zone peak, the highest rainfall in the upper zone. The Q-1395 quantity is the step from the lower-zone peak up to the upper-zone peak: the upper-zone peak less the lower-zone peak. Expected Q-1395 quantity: -10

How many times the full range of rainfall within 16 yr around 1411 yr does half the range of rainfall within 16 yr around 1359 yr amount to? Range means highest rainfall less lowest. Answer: 0.05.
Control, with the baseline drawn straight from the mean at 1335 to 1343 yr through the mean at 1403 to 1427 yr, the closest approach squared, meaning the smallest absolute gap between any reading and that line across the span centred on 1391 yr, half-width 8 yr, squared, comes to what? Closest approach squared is 0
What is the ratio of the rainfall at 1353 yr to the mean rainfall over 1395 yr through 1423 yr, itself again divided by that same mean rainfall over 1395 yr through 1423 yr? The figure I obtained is 0.08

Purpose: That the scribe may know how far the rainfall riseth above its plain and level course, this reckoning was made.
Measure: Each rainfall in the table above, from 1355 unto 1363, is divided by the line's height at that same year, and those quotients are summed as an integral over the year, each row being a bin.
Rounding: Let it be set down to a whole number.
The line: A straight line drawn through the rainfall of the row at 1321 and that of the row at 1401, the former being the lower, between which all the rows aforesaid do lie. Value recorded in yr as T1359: 12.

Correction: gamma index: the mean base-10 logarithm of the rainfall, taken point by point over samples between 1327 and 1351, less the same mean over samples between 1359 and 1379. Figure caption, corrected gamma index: 0.010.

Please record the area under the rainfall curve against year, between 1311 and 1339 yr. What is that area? 1615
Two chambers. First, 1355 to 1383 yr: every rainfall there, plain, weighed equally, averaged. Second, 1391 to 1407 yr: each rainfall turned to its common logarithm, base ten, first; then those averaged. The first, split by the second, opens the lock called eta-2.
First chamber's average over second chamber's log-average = 41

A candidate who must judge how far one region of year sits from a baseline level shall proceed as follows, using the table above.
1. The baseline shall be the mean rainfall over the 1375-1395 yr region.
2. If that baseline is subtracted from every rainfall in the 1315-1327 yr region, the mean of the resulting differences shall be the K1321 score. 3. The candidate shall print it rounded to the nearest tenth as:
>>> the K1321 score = 11.6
